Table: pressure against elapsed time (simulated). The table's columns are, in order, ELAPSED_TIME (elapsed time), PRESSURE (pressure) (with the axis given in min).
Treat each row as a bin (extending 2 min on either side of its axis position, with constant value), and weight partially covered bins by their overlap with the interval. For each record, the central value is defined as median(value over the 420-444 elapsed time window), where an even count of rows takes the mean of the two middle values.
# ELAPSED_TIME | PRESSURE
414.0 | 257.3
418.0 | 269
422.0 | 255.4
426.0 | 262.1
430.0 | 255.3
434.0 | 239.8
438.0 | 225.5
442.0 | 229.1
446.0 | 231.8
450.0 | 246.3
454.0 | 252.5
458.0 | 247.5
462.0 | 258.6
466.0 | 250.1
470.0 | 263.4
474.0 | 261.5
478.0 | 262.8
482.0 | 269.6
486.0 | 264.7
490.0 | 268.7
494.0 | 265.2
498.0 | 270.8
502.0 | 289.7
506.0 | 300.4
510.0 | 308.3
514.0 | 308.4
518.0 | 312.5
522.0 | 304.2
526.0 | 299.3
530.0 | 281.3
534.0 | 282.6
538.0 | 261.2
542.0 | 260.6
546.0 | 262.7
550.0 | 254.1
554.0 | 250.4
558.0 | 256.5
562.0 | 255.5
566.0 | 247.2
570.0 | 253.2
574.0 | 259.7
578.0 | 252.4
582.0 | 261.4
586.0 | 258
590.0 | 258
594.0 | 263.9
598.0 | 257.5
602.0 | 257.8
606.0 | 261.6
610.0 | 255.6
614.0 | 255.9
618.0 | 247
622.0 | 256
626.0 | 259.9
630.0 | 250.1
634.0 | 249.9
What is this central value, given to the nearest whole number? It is 248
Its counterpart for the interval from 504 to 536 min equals 302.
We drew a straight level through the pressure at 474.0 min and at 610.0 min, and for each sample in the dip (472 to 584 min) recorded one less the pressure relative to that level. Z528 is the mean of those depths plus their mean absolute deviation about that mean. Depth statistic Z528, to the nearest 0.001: 0.013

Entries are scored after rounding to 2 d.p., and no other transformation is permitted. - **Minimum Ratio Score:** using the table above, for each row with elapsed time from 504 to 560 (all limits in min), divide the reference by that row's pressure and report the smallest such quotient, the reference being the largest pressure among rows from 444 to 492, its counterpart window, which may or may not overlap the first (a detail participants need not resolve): 0.86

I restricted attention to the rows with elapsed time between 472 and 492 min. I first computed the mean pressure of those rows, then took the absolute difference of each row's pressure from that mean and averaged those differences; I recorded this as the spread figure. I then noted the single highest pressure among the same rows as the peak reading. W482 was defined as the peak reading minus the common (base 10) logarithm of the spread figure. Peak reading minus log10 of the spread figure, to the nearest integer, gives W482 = 269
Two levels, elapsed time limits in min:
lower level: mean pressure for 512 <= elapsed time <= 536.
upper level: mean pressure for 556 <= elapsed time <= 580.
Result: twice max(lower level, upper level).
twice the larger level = 596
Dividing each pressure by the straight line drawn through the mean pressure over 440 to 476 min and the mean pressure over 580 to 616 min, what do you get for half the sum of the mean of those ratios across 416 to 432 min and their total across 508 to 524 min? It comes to 2.97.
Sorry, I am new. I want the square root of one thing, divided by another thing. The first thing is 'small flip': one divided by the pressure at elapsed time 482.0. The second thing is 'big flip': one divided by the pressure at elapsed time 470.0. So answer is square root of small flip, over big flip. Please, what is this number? 16.0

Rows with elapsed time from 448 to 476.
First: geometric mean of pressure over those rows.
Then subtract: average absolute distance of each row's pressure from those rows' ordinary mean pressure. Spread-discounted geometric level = 248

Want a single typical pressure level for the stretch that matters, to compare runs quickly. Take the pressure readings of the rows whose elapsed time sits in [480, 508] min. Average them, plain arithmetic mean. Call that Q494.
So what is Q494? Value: 276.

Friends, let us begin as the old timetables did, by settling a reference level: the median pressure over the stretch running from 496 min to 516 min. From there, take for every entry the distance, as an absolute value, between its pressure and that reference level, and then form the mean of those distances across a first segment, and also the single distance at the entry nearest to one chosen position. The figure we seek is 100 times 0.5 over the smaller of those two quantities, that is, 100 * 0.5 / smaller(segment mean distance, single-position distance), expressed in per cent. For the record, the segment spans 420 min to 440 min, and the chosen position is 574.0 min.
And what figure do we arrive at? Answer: 1.2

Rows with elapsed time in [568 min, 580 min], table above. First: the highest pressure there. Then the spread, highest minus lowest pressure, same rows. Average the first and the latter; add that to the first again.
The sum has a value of 393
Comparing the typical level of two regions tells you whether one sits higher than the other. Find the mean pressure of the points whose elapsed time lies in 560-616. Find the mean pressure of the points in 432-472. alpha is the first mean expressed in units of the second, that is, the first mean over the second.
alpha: 1.05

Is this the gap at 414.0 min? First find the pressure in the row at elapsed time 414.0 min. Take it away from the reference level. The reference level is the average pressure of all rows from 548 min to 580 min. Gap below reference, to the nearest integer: -4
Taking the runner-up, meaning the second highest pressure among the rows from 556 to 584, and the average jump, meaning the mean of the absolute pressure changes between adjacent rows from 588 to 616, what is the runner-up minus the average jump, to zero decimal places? 256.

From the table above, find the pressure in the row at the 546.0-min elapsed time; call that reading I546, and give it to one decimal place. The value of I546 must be 262.7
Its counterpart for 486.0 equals 264.7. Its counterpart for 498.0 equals 270.8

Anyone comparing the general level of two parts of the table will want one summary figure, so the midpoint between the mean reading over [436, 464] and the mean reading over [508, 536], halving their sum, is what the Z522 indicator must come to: 270.6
